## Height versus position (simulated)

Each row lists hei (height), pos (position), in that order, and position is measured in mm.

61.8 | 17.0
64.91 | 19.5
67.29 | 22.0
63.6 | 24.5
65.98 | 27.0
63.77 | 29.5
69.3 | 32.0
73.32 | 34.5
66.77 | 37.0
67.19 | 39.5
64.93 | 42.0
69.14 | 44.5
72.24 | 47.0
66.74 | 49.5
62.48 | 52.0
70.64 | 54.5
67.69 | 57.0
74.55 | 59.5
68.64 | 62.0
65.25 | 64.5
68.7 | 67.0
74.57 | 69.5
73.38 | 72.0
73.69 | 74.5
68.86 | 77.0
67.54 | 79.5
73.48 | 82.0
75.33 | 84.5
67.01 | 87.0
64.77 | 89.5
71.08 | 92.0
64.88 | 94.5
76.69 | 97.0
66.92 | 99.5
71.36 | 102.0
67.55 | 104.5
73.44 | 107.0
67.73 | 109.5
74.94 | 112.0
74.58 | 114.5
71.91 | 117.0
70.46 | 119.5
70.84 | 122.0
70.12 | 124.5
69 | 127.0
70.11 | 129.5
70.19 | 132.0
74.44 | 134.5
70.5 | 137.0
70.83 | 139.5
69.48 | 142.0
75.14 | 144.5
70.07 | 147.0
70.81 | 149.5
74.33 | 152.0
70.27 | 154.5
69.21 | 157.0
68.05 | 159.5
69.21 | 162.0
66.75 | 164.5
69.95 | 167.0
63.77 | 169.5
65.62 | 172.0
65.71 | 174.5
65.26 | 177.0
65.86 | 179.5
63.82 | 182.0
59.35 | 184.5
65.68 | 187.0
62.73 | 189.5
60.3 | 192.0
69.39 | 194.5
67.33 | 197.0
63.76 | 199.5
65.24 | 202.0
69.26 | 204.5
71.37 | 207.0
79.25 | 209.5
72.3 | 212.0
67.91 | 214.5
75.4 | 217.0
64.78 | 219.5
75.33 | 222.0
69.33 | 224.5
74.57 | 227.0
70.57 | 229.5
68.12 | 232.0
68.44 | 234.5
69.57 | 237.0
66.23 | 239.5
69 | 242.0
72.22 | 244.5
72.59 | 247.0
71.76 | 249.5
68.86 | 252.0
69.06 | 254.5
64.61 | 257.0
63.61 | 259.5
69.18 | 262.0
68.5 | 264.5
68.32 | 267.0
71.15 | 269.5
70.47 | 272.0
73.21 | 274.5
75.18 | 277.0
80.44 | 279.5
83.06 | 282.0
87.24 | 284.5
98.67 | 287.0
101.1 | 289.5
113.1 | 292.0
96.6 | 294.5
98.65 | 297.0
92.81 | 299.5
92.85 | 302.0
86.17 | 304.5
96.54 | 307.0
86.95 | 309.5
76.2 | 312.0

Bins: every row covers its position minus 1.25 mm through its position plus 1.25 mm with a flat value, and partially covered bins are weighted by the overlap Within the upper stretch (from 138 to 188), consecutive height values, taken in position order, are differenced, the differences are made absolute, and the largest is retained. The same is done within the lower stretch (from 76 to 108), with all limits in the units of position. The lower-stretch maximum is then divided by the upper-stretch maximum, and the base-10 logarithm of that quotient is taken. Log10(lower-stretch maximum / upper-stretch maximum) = 0.3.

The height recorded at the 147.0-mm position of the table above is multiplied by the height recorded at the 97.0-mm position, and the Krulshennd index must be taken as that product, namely 5374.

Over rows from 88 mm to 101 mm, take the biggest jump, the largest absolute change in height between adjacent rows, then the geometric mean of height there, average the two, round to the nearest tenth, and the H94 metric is 40.3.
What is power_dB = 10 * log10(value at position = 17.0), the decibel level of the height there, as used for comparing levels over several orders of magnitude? 17.9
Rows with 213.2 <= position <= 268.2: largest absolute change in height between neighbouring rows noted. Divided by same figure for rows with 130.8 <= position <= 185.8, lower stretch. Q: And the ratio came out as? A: 1.72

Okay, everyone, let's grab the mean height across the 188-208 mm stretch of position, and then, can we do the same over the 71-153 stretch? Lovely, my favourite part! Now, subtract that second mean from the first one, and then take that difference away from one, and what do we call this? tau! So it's 6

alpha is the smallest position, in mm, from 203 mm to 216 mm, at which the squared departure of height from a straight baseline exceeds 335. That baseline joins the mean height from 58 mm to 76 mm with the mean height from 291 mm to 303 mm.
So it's 204.5 mm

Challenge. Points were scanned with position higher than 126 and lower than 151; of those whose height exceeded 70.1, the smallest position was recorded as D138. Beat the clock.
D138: 129.5 mm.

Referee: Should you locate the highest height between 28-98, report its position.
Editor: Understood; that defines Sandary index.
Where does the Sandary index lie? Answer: 97.0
